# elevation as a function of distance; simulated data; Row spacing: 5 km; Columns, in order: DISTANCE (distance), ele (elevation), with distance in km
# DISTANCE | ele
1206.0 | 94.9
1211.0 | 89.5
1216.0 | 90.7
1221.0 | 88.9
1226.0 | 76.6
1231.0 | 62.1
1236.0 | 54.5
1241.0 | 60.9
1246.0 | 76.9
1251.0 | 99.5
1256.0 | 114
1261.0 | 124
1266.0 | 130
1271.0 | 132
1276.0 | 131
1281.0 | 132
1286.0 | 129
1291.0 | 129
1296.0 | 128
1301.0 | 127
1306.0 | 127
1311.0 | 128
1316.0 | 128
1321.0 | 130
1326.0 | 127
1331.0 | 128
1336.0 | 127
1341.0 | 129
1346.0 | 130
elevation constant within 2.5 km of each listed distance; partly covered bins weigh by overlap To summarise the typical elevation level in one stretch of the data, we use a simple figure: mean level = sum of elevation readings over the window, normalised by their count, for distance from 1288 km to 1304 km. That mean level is 128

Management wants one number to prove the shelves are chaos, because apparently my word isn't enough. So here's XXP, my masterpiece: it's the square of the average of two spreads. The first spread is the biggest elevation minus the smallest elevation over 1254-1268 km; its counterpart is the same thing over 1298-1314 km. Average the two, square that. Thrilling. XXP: 72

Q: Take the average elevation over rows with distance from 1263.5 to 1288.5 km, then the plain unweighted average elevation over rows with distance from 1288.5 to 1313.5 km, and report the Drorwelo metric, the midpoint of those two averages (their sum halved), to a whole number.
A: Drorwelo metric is 129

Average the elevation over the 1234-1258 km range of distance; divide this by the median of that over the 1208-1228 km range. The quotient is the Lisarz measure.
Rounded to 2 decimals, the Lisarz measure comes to 0.91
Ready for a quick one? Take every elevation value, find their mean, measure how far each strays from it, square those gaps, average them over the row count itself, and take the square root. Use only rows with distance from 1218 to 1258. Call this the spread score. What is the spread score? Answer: 19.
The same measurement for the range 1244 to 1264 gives 18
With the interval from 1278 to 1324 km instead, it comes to 1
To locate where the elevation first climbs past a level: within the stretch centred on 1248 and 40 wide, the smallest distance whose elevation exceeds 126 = 1266.0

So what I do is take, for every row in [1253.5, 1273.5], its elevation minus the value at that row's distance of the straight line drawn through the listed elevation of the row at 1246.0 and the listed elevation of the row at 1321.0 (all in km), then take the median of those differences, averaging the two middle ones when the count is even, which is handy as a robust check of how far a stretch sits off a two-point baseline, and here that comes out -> 37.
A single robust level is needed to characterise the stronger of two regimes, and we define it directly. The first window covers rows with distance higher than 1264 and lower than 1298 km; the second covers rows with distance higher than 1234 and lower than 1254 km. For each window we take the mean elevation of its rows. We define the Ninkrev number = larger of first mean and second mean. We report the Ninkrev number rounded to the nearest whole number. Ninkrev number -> 130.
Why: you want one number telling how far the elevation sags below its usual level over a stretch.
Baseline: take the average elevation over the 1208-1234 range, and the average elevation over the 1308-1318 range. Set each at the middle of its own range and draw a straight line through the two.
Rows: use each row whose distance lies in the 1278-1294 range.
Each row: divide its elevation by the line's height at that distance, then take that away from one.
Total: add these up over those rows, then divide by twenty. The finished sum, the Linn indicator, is -0.02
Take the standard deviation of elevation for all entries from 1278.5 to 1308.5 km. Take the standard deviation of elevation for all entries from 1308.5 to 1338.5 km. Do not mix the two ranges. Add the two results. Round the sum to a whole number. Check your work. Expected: 3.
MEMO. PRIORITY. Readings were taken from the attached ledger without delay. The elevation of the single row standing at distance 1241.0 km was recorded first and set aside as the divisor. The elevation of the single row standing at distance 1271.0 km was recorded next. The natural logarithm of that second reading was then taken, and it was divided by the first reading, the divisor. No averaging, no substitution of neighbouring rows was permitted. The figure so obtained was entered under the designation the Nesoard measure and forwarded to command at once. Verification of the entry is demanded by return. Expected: 0.08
